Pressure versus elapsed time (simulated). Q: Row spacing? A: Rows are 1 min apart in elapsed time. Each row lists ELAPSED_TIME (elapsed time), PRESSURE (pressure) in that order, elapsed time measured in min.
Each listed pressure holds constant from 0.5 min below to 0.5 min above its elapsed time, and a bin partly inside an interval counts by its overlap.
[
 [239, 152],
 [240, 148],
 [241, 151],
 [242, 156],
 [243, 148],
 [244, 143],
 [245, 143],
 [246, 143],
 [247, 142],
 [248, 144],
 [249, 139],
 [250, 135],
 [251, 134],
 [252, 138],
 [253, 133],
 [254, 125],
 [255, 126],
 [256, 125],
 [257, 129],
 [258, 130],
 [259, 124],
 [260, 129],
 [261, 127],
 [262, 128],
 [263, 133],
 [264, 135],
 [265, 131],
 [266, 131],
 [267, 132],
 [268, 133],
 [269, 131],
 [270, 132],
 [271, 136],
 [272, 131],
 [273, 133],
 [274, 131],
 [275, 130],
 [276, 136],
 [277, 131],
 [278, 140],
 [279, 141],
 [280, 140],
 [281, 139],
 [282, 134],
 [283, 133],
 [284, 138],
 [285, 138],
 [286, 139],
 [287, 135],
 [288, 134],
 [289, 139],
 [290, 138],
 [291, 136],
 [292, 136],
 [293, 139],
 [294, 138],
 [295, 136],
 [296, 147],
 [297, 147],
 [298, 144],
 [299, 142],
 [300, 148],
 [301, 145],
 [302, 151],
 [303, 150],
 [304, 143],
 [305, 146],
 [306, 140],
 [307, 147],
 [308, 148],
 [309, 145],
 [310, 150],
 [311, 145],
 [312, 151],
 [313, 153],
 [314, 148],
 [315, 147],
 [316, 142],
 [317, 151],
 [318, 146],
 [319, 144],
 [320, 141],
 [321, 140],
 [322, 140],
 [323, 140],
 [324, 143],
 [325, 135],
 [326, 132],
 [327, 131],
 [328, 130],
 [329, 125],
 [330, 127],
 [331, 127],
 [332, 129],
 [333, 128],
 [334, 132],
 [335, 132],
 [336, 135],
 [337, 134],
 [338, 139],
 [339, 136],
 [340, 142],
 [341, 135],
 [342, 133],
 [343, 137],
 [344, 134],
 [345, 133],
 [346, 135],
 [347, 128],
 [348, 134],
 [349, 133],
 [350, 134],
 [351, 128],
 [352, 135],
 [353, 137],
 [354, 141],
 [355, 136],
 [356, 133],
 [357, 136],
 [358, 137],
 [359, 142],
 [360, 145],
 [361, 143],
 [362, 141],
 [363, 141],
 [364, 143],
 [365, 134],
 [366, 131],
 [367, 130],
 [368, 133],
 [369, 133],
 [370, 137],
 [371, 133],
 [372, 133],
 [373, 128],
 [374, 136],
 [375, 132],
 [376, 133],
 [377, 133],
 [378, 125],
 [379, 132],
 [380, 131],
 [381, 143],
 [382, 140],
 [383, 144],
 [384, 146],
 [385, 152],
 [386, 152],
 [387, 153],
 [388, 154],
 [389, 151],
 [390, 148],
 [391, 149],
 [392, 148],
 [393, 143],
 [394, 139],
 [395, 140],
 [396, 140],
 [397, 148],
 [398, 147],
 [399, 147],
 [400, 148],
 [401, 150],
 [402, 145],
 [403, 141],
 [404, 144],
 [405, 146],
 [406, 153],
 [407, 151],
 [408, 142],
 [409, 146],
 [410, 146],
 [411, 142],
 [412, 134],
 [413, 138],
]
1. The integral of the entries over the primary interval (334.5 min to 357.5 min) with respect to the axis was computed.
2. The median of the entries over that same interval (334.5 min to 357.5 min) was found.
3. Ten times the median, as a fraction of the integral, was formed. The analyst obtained 0.435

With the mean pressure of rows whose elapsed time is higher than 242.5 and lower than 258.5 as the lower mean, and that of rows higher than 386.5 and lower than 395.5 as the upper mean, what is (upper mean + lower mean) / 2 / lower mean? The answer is 1.04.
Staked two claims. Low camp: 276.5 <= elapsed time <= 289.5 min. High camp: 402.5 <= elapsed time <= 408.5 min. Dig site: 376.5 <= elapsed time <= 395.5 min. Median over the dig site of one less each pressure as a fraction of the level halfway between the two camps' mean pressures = -0.017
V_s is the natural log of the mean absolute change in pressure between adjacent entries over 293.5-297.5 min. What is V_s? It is 1.47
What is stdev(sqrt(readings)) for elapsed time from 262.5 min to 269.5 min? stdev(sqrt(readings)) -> 0.06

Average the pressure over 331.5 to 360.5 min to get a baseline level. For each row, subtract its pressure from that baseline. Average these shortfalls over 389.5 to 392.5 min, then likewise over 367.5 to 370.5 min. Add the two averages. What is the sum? -13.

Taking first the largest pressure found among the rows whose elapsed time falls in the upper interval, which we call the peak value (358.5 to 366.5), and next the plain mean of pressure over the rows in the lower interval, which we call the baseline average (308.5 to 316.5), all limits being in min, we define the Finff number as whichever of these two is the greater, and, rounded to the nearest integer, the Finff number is 148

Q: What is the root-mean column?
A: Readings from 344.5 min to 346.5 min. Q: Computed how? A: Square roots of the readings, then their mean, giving 11.6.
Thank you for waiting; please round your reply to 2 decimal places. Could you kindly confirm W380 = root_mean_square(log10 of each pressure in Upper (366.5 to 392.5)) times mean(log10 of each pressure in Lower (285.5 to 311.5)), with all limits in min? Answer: 4.62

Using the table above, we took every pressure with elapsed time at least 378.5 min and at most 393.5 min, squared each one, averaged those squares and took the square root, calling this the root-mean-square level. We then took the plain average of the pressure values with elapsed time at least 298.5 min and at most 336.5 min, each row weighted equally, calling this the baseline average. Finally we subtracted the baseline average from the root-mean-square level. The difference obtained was 5.1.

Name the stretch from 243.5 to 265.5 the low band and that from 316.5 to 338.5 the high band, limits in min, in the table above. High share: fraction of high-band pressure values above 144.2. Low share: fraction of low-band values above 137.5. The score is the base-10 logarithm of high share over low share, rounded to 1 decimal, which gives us -0.5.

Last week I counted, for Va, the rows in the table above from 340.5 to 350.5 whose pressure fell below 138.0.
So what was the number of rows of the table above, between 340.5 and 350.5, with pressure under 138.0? 10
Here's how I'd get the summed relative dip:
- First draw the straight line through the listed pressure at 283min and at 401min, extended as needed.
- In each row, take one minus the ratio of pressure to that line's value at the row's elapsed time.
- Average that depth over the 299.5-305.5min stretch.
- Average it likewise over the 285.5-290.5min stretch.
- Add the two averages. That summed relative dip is -0.11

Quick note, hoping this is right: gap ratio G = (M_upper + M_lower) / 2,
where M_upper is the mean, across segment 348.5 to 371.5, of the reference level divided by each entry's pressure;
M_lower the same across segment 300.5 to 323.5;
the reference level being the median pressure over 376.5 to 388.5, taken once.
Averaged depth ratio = 1.02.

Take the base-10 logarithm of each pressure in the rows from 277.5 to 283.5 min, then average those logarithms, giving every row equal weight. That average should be 2.14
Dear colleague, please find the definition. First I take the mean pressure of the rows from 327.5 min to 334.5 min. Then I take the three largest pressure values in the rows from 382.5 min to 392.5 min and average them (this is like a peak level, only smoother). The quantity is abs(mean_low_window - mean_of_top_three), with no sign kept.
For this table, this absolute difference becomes 25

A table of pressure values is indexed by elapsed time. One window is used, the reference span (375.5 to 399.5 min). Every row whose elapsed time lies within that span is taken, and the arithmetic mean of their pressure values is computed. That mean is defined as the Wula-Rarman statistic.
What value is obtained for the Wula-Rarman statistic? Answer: 143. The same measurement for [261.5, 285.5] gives 134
